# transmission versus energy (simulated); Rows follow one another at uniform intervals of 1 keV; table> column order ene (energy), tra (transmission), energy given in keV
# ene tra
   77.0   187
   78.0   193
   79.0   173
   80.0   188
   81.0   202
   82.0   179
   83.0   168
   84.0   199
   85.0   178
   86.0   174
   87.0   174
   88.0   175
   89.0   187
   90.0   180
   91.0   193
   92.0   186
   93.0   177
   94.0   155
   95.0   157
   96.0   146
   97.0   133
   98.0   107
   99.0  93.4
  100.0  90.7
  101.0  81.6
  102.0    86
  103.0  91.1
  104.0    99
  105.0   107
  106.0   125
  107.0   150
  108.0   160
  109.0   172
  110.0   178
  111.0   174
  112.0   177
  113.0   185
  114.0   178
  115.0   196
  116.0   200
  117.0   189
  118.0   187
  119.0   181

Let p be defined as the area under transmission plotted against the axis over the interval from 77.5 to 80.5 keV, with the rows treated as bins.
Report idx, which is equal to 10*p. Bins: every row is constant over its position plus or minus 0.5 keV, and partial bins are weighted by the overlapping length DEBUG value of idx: 5540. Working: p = 554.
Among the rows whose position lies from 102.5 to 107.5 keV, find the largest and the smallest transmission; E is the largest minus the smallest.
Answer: 59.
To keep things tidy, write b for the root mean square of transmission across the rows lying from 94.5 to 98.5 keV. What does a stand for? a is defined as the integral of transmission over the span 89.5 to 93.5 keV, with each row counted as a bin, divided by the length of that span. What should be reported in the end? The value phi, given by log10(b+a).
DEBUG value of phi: 2.51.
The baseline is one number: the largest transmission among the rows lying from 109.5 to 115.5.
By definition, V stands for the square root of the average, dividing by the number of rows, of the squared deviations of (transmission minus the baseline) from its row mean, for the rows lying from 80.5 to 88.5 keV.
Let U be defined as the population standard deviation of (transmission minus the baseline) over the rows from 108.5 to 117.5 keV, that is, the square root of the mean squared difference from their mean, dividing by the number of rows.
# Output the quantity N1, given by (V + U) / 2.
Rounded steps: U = 9.3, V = 12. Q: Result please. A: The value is 10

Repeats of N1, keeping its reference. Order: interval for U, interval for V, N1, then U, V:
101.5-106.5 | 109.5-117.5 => 11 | 13.7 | 9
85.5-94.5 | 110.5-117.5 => 10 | 10.2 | 9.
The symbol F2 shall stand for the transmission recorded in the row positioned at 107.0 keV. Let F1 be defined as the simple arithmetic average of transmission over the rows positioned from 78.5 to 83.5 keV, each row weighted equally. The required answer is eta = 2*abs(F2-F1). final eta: 64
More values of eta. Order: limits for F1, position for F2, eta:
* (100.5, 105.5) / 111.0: 162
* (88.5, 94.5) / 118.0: 15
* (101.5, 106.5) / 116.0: 197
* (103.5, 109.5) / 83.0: 65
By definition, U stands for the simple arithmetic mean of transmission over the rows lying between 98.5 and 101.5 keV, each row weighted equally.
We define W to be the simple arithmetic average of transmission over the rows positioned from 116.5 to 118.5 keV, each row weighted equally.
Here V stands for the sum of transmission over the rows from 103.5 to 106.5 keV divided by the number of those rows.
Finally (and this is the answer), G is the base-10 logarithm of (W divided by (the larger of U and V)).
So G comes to 0.2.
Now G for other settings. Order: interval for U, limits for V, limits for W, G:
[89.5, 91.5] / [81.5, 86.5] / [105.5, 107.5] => -0.1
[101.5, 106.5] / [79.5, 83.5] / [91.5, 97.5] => -0.1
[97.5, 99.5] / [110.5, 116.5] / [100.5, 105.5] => -0.3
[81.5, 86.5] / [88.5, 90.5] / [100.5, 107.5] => -0.2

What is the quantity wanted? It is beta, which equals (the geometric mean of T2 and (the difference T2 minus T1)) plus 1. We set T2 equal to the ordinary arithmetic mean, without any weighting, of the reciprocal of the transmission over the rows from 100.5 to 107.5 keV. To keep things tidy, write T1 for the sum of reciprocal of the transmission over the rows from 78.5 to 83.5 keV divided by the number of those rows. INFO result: 1.007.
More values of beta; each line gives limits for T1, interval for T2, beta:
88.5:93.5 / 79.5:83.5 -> 1.000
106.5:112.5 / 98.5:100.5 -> 1.007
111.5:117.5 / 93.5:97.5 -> 1.003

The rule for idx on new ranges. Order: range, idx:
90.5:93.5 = 5560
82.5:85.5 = 5450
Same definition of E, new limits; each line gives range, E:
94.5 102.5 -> 75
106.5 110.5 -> 28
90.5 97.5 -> 60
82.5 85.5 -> 31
